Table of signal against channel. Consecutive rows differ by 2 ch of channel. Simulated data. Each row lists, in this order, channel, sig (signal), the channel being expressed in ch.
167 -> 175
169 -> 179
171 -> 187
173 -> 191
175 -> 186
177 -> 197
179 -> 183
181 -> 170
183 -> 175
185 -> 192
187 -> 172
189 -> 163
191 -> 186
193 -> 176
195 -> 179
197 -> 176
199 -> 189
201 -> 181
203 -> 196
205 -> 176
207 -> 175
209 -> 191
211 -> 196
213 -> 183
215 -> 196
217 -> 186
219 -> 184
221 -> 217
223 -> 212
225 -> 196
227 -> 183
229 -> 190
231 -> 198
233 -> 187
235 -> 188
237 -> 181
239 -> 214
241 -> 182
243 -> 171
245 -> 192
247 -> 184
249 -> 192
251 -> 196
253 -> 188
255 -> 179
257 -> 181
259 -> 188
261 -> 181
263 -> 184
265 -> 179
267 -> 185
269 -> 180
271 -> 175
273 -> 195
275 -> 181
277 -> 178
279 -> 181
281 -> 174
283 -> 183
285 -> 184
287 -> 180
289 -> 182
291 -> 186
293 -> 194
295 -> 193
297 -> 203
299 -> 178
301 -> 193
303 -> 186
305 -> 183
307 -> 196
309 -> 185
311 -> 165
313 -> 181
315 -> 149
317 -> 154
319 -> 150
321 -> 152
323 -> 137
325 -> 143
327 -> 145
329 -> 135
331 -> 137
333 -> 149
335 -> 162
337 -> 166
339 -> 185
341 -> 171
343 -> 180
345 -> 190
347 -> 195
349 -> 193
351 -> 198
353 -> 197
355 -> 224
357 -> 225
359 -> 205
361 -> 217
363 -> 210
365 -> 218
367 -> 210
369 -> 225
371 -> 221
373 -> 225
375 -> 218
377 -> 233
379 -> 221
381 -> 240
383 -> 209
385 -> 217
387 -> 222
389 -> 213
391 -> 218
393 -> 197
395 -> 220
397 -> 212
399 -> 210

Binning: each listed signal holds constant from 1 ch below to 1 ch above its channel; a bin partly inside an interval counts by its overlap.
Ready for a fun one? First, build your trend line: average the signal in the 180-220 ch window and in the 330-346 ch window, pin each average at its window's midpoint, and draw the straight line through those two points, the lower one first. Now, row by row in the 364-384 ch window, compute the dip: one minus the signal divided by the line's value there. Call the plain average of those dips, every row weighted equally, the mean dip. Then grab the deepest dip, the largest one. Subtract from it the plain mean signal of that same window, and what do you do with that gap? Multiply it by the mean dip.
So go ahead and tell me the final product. 79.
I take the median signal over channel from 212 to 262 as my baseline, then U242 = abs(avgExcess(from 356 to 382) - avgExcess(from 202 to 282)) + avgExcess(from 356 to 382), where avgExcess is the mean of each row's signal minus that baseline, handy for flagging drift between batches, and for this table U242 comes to 66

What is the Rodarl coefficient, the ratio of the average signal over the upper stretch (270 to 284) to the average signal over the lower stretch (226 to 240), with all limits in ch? 0.94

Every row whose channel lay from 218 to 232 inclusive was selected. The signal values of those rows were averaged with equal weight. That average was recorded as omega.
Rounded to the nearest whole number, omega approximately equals 197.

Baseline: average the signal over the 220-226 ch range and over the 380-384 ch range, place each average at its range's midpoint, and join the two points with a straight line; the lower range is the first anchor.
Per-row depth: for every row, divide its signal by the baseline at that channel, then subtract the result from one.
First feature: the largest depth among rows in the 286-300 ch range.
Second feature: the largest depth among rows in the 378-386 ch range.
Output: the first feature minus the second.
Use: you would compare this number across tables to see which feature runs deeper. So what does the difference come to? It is 0.11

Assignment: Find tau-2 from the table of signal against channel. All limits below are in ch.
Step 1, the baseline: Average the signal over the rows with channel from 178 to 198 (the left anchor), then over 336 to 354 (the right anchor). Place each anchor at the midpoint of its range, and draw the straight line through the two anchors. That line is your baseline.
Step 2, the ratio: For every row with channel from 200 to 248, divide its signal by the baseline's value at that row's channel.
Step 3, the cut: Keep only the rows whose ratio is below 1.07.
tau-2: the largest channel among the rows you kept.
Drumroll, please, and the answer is 247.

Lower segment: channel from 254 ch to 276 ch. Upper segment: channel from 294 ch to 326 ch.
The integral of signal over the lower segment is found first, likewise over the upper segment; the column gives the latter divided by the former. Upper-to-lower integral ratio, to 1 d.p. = 1.4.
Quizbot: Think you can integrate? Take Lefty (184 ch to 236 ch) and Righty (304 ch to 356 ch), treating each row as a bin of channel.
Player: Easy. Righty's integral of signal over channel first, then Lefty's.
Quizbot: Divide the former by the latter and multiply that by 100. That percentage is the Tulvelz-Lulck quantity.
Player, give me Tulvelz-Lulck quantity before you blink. 91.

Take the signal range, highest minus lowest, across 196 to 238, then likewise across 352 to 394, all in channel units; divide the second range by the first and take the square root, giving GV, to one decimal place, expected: 1.0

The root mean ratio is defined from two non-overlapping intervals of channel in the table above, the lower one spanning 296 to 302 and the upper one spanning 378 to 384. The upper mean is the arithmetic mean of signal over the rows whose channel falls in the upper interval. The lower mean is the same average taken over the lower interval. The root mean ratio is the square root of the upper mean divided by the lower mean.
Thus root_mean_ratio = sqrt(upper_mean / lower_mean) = 1.08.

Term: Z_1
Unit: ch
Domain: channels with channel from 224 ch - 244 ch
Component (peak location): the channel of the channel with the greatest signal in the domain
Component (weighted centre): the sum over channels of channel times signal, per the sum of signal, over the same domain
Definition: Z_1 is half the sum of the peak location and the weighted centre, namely 236.5 ch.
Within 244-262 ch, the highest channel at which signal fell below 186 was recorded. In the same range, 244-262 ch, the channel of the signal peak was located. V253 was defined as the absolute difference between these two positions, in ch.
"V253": 10 ch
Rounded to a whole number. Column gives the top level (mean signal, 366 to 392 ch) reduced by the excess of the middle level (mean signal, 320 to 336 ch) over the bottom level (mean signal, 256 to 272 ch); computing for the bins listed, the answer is 258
